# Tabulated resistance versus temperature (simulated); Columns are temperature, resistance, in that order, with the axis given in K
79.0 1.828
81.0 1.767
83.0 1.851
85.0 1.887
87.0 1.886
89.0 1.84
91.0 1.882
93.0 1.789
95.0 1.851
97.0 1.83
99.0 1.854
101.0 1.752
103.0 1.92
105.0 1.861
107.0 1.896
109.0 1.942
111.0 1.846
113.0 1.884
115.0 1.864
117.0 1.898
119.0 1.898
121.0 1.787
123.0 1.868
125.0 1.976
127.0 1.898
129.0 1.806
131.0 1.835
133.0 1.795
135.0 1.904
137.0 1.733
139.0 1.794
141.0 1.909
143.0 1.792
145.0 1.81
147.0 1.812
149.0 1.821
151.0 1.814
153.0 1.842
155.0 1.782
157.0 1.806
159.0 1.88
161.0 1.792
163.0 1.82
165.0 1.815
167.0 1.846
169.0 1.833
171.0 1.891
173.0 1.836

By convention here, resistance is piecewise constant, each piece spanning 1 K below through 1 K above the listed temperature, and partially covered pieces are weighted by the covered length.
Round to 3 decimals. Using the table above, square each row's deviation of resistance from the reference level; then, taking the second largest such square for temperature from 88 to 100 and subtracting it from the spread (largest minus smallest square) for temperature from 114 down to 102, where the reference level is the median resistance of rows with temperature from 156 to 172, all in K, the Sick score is 0.012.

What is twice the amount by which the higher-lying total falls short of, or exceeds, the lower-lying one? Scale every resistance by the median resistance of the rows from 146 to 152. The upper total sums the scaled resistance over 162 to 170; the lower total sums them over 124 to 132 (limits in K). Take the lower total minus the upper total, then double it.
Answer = 0.22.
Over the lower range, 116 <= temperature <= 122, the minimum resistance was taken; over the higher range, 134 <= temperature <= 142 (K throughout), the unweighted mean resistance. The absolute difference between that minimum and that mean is 0.048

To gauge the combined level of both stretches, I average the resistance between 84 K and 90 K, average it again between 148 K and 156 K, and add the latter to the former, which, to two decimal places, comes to 3.69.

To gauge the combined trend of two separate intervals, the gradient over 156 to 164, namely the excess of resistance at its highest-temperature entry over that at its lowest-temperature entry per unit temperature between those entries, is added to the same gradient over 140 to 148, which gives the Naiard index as -0.014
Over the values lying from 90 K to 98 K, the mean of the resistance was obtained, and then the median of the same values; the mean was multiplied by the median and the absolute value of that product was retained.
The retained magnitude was 3.38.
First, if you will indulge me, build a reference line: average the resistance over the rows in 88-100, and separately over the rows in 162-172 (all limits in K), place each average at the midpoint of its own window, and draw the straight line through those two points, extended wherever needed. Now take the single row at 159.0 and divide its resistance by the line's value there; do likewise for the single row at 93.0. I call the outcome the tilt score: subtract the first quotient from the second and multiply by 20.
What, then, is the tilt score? -1.0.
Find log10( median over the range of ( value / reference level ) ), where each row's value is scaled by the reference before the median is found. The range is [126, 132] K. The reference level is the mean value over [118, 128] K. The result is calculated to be -0.012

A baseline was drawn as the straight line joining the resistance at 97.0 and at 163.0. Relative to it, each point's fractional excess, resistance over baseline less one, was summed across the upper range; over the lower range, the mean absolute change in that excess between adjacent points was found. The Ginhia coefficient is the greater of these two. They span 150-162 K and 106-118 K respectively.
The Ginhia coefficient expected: 0.026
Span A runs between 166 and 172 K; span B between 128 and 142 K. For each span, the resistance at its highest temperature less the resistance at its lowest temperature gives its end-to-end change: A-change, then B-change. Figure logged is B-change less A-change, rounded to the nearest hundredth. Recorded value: 0.06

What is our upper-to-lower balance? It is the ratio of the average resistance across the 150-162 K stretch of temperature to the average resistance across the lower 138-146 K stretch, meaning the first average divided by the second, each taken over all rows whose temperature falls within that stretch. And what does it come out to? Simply 1.00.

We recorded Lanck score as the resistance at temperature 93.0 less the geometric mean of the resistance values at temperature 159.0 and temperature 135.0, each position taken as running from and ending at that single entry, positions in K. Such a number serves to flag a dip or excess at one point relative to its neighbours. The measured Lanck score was -0.10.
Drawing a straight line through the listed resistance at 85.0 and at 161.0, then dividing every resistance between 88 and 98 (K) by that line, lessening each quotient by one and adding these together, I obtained -0.10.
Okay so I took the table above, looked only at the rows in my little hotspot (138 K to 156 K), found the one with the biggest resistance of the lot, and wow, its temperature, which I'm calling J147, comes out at 141.0 K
